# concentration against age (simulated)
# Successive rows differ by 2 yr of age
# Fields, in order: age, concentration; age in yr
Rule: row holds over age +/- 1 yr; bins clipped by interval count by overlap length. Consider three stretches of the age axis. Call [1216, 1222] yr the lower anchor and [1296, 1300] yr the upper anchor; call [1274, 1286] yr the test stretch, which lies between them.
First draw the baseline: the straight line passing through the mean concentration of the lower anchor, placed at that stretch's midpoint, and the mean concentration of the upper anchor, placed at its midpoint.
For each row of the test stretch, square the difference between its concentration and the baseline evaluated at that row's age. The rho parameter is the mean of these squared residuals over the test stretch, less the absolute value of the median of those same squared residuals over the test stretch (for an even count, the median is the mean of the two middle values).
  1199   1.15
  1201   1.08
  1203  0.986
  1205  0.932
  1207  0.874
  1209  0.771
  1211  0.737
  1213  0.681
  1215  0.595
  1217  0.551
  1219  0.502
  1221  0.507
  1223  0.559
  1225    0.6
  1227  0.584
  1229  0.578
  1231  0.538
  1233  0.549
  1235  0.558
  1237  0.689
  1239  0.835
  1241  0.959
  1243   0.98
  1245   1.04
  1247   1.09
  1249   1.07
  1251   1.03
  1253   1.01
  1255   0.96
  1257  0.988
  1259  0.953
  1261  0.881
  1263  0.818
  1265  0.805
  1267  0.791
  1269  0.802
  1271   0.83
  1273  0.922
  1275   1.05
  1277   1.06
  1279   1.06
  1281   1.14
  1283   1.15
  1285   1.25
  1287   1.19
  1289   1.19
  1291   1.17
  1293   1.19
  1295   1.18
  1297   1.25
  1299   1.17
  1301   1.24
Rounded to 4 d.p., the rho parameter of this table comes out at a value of 0.0029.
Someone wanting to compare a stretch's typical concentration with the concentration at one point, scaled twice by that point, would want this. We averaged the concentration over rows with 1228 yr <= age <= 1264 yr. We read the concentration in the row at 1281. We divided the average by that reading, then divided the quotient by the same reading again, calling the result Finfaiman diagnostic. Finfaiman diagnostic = 0.66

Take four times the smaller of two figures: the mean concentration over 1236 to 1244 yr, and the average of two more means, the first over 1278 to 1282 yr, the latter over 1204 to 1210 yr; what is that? 3.46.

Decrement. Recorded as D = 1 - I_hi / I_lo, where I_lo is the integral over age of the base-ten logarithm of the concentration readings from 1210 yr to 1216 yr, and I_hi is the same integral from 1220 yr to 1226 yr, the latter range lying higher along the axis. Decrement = -0.5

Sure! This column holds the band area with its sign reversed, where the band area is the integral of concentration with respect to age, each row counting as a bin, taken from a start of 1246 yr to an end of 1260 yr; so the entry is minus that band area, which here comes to -14.2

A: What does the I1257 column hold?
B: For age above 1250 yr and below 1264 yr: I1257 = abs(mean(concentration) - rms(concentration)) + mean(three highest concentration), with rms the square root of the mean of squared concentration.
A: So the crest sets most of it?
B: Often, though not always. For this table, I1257 1.01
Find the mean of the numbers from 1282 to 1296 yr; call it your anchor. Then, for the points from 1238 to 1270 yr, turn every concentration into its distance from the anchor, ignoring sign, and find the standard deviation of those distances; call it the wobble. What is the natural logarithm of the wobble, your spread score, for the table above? -2.3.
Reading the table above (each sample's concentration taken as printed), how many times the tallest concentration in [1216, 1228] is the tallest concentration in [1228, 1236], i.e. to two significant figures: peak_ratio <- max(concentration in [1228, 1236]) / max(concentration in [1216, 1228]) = 0.96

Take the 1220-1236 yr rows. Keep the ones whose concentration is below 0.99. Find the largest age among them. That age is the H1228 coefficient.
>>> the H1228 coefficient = 1235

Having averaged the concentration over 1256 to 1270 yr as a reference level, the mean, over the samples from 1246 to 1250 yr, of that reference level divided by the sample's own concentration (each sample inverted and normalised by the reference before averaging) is 0.80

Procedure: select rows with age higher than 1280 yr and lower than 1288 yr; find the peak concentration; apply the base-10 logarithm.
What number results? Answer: 0.097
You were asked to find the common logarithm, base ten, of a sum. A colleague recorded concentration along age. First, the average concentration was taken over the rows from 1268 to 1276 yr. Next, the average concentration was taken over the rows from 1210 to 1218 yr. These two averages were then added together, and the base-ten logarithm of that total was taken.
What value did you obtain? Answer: 0.19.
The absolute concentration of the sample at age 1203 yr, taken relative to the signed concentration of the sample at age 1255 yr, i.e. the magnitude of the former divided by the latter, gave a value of 1.0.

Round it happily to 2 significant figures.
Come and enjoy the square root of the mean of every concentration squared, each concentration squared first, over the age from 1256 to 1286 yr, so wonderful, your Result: 0.98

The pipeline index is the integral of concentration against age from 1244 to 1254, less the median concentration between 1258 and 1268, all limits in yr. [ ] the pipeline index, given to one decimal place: 9.7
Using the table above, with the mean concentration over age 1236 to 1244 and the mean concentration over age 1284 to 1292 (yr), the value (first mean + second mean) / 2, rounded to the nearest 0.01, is 1.03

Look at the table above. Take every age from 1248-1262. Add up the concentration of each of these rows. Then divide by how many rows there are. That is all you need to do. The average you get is 1.0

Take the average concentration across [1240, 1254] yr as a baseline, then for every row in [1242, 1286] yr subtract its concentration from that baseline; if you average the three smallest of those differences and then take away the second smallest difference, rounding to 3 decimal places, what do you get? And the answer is -0.030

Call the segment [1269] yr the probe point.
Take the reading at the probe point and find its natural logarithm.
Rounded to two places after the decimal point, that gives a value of -0.22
